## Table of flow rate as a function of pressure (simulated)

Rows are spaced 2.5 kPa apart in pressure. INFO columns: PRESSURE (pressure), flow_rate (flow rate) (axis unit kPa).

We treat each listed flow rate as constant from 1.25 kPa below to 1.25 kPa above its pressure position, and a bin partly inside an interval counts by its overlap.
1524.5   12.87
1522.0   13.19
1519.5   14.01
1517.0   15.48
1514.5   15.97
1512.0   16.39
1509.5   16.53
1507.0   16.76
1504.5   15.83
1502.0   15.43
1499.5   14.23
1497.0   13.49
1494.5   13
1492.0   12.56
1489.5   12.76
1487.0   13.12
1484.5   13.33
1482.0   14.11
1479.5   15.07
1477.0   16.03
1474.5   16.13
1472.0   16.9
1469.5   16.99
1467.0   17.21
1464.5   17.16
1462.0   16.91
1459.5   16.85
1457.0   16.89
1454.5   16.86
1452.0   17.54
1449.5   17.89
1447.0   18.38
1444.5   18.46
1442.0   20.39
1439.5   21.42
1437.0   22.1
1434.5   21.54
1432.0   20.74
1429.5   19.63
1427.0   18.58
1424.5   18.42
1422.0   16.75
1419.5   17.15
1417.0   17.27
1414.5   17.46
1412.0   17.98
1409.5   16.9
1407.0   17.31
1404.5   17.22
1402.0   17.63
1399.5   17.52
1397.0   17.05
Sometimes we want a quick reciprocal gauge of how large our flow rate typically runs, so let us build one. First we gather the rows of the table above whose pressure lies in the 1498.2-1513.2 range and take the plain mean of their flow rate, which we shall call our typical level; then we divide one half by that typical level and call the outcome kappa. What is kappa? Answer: 0.0315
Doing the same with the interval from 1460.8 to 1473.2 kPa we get 0.0294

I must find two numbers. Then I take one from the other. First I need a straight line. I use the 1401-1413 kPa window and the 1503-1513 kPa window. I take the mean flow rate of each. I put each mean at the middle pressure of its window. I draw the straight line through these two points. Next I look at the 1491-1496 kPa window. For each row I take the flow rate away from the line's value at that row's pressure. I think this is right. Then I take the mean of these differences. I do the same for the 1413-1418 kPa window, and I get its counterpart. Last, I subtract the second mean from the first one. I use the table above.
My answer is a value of 3.8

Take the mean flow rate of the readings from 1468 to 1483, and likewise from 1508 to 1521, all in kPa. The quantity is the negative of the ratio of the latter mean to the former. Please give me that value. -1.0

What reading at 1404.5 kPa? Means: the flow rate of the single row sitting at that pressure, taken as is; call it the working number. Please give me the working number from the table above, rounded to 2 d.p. 17.22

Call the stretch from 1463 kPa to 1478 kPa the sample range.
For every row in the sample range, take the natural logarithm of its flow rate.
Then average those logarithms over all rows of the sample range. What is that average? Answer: 2.82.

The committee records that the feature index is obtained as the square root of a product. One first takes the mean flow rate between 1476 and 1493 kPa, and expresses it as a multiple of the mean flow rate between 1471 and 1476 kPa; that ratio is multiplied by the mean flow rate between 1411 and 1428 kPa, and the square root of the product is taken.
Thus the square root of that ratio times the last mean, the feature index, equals 3.85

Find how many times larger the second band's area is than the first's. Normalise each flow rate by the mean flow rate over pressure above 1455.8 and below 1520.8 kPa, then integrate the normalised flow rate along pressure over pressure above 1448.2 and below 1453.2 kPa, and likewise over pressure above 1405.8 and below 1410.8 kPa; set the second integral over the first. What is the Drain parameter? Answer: 0.97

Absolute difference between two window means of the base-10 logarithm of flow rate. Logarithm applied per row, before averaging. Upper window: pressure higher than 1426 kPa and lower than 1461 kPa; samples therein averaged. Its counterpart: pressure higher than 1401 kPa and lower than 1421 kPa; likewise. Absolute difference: 0.04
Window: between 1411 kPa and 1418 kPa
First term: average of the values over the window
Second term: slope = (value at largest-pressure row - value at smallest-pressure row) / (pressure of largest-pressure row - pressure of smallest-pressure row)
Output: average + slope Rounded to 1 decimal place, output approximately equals 17.4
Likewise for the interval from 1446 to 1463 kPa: 17.2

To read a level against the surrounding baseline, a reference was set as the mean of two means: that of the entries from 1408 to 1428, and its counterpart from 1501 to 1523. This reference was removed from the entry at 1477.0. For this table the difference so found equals -1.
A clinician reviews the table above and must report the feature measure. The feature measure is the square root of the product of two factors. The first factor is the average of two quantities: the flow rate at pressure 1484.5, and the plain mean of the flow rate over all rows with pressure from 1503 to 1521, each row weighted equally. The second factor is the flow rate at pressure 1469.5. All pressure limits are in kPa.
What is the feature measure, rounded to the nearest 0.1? 15.7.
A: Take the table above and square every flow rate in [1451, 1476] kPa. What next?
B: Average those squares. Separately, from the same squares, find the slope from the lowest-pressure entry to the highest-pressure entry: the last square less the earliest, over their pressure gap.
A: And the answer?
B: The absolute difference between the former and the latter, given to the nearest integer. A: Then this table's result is 289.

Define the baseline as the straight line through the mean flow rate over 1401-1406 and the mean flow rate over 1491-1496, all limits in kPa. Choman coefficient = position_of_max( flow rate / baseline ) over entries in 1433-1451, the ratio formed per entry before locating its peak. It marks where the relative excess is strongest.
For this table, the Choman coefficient 1437.0 kPa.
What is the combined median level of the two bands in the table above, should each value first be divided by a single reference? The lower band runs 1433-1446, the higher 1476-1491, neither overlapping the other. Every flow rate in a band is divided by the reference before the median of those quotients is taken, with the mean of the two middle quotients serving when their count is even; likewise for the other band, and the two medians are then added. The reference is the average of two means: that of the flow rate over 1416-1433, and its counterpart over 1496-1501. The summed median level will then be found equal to 2.18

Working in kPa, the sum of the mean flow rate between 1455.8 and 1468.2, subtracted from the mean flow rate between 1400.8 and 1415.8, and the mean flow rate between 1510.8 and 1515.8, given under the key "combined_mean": 16.6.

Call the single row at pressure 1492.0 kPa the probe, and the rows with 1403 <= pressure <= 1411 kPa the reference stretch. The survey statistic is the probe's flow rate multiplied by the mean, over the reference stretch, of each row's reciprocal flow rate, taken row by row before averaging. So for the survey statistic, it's 0.73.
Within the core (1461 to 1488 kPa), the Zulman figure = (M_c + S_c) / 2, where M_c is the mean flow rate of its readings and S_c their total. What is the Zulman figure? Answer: 94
